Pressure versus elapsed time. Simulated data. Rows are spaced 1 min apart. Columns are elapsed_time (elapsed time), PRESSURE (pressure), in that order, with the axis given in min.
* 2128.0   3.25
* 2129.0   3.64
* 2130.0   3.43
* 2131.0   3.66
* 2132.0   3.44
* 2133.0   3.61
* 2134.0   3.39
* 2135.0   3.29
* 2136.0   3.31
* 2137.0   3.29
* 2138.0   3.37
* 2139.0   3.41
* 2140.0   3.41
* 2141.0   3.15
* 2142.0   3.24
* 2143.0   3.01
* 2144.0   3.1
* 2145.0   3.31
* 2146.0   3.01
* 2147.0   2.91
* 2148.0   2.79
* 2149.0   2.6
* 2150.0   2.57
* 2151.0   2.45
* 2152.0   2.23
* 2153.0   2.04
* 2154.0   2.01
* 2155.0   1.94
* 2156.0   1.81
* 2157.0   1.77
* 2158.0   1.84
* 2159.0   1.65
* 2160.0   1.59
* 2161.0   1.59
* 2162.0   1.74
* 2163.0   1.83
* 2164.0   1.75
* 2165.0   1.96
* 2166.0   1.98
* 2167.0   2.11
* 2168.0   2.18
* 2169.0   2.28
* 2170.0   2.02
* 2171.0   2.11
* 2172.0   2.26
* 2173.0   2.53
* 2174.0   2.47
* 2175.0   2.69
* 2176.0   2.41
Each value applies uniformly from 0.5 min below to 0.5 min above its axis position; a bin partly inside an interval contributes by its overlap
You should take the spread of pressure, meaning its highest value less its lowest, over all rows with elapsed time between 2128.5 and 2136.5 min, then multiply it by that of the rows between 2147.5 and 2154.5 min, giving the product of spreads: 0.29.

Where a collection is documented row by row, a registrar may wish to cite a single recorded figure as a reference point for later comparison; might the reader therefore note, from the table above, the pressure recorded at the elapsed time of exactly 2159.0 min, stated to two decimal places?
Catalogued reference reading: 1.65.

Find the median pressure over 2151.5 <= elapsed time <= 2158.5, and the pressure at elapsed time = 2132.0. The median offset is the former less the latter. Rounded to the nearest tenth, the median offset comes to -1.5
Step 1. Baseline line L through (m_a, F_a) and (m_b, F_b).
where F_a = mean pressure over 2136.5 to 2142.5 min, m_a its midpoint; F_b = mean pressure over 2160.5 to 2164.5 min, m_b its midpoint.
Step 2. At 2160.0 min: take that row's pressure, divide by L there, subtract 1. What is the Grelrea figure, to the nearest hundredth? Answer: -0.16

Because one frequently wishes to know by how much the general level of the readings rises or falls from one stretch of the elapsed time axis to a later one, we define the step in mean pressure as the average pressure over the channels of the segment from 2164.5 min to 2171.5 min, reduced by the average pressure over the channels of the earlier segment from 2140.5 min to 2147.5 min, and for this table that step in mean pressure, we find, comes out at -1.0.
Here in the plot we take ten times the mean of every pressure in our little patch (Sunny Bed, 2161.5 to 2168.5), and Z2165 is 19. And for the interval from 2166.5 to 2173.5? 22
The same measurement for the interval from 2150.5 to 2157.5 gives 20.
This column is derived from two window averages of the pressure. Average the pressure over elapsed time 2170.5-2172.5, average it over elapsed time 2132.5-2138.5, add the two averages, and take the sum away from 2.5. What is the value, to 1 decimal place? -3.1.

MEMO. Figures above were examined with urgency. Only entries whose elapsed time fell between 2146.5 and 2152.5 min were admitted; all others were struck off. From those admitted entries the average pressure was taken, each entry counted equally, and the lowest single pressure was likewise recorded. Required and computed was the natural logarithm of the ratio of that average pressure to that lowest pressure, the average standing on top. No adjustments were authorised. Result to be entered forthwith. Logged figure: 0.15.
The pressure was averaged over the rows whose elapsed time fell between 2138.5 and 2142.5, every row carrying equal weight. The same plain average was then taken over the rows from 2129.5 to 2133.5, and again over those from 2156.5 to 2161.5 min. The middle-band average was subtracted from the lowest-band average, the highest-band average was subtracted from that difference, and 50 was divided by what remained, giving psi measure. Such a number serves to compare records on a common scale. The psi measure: -34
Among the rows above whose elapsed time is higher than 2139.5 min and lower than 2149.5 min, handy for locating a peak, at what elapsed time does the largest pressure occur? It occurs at 2140.0 min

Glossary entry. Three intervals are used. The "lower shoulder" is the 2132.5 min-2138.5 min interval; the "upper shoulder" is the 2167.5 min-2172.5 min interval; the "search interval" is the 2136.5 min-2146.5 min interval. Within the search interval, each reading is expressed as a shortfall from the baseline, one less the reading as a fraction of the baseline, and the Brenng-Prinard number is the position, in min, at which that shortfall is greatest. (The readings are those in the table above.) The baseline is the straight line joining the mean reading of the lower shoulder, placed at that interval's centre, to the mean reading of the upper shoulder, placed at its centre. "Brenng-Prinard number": 2143.0 min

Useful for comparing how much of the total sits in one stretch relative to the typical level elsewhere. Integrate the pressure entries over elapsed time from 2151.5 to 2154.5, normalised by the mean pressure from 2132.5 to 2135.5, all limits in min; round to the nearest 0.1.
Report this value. 1.8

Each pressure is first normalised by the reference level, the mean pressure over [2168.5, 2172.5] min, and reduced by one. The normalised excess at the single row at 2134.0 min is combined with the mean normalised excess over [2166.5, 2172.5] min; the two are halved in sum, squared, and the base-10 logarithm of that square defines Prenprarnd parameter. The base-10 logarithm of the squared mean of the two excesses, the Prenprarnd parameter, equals -1.1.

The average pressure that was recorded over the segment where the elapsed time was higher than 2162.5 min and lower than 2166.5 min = 1.9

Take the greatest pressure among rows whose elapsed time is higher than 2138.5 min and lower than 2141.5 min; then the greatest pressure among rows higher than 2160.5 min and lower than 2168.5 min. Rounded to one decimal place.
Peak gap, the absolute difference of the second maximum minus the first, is 1.2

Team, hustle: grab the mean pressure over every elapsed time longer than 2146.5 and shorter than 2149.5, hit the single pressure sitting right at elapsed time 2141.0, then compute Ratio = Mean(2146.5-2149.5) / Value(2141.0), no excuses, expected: 0.88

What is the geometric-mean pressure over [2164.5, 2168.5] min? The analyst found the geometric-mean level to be 2.06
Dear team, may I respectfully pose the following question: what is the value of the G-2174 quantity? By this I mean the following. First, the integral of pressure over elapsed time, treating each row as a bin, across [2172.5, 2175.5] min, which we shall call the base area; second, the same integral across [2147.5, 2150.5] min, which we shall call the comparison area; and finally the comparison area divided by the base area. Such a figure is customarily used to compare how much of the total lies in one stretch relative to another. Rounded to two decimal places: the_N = 1.04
